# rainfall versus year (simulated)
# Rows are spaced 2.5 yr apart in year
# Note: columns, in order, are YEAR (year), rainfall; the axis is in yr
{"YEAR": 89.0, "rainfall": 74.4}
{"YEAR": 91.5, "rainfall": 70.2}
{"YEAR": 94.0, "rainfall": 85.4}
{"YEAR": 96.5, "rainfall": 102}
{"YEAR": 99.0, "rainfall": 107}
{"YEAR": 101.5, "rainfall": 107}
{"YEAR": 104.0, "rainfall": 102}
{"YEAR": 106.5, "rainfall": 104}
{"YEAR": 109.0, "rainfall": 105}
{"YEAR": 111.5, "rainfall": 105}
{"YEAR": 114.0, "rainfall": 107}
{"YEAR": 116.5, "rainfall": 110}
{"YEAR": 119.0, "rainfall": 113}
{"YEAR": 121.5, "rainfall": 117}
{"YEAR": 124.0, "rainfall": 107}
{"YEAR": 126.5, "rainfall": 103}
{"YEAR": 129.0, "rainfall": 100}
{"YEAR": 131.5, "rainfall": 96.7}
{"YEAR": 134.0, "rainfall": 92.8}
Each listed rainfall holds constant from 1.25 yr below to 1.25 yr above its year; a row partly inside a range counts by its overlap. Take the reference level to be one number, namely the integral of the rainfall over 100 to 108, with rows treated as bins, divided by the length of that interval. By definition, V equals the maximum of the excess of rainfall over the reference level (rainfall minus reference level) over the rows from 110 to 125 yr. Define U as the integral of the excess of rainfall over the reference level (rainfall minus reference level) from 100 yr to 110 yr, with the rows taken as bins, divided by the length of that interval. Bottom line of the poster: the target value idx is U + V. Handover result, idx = 13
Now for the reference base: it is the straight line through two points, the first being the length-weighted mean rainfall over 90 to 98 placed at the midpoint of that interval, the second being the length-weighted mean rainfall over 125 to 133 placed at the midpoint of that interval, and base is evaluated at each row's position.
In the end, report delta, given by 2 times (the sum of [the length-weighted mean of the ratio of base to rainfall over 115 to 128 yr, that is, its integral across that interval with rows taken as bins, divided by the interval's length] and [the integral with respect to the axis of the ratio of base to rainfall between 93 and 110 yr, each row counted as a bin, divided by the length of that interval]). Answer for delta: 3.53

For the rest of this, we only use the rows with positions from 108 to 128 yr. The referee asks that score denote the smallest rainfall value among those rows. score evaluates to 103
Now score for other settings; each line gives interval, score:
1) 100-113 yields 102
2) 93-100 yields 85.4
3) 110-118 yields 105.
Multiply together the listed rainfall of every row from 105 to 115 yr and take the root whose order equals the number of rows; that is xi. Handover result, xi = 105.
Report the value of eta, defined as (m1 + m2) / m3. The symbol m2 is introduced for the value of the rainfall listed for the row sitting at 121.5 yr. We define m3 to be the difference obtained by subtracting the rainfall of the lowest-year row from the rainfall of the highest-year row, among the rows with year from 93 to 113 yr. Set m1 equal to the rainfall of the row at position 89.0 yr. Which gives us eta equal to 10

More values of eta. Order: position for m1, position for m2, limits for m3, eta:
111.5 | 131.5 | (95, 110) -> 67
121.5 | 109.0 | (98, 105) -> -44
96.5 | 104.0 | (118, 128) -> -20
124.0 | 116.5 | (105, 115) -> 72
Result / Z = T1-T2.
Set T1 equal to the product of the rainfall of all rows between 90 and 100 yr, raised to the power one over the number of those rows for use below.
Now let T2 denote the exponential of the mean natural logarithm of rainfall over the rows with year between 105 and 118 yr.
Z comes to -16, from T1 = 90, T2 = 106.2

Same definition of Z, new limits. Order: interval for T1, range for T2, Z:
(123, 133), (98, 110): -3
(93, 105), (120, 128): -9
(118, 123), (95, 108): 11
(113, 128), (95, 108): 5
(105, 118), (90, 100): 16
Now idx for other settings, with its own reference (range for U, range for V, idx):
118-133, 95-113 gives 4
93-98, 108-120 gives -1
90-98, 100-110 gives -16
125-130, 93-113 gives 0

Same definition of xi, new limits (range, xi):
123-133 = 102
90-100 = 90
